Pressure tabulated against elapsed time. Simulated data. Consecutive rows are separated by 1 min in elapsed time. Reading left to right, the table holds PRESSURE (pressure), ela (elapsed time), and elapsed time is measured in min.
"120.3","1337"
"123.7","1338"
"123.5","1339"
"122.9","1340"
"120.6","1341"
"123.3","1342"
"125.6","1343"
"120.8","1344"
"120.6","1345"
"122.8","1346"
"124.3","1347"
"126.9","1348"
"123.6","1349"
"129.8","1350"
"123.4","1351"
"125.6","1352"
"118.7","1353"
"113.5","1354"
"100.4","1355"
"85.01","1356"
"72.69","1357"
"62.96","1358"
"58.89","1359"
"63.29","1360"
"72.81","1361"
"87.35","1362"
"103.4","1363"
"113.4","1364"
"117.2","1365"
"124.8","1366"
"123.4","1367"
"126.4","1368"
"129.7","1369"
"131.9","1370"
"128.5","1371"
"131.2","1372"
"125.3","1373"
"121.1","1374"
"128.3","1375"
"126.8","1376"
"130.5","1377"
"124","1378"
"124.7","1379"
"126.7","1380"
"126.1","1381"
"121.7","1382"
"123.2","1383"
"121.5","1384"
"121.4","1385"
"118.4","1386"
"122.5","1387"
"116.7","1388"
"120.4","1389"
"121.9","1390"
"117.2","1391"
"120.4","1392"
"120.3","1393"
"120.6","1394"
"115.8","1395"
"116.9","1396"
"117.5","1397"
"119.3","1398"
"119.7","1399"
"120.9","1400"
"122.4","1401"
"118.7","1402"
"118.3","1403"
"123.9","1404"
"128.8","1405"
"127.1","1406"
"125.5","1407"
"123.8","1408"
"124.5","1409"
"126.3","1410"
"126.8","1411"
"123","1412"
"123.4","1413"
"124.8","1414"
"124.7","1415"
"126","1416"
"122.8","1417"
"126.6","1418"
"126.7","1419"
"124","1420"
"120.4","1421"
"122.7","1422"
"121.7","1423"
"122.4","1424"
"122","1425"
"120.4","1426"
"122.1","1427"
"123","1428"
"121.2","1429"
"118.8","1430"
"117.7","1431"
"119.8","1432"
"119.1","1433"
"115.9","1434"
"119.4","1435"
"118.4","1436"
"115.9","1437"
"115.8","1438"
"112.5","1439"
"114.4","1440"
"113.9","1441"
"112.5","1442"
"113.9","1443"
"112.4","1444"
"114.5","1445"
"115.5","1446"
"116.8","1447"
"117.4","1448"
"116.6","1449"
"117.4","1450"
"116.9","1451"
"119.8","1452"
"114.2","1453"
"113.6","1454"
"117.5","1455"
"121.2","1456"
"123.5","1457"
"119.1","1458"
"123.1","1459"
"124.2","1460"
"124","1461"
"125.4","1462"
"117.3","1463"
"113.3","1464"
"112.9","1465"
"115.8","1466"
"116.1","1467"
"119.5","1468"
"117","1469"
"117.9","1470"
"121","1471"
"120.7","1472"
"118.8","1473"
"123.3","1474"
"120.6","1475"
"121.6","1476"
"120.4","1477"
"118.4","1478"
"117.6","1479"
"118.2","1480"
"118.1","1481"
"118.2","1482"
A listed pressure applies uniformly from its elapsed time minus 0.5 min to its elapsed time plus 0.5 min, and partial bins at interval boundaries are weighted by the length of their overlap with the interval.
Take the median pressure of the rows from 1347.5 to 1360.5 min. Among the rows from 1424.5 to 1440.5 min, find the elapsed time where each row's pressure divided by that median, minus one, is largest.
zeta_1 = 1428 min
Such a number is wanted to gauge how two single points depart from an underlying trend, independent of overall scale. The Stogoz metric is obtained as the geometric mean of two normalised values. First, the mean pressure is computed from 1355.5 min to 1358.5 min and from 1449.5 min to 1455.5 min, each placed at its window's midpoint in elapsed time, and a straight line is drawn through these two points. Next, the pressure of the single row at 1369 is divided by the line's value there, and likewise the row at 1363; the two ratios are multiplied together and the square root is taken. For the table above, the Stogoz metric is 1.5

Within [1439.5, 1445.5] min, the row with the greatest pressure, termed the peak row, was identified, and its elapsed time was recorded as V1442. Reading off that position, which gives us 1445 min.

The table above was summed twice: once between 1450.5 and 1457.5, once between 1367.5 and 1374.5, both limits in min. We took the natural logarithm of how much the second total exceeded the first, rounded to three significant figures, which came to 4.21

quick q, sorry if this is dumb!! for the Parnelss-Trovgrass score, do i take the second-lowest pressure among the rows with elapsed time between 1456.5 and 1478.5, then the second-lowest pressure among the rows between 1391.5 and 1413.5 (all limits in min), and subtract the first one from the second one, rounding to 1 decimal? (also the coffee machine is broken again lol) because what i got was 3.6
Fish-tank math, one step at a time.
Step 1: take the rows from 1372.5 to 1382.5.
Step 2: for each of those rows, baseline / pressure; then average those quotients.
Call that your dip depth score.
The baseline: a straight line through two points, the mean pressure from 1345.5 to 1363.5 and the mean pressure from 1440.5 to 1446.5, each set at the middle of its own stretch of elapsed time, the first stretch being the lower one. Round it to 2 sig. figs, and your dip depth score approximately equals 0.83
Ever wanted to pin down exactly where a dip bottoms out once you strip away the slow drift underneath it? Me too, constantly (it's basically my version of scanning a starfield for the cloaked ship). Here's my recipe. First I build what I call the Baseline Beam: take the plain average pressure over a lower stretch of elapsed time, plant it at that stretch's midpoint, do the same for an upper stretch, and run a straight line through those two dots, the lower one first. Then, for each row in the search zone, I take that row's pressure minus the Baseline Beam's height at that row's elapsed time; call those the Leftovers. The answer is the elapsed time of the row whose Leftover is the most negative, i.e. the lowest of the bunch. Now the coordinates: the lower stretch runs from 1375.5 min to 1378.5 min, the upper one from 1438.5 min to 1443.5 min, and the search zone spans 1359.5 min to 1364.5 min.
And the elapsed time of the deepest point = 1360 min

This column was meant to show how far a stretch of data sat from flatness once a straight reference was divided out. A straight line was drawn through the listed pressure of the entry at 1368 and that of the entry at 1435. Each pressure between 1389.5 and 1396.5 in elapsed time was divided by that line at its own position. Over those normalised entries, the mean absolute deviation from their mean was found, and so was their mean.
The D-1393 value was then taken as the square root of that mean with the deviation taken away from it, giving 0.97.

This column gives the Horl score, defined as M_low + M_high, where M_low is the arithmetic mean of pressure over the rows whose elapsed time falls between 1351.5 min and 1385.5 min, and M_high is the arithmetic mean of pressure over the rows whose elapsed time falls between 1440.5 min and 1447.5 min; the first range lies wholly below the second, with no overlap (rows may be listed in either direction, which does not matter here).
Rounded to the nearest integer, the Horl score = 226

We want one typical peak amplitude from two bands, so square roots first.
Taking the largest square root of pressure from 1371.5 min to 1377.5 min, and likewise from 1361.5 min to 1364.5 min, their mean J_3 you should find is 11.1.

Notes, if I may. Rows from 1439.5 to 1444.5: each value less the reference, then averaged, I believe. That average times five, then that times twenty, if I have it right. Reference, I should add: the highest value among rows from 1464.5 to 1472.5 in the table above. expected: -758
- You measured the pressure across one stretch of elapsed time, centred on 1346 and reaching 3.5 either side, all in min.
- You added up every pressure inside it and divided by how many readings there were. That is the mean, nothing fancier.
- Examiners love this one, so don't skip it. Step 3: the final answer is 124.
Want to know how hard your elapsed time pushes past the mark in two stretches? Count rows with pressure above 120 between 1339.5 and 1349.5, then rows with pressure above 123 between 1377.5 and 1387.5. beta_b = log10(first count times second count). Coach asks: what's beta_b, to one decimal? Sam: 1.7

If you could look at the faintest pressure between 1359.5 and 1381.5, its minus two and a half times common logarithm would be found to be -4.503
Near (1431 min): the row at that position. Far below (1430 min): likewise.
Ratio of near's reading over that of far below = 0.99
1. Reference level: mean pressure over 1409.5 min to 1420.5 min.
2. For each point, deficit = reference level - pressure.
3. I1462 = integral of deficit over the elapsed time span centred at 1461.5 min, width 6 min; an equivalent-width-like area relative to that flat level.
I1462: 23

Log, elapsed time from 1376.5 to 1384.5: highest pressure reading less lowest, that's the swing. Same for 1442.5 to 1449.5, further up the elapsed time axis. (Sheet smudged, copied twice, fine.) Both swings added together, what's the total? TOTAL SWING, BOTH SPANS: 14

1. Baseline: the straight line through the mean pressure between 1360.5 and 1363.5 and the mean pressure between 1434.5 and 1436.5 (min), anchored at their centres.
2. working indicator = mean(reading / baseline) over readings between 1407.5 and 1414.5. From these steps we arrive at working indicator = 1.15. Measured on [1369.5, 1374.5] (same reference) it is 1.39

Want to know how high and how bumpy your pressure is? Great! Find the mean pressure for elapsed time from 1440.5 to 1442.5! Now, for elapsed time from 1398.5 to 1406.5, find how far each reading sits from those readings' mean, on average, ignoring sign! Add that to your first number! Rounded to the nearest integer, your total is 116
